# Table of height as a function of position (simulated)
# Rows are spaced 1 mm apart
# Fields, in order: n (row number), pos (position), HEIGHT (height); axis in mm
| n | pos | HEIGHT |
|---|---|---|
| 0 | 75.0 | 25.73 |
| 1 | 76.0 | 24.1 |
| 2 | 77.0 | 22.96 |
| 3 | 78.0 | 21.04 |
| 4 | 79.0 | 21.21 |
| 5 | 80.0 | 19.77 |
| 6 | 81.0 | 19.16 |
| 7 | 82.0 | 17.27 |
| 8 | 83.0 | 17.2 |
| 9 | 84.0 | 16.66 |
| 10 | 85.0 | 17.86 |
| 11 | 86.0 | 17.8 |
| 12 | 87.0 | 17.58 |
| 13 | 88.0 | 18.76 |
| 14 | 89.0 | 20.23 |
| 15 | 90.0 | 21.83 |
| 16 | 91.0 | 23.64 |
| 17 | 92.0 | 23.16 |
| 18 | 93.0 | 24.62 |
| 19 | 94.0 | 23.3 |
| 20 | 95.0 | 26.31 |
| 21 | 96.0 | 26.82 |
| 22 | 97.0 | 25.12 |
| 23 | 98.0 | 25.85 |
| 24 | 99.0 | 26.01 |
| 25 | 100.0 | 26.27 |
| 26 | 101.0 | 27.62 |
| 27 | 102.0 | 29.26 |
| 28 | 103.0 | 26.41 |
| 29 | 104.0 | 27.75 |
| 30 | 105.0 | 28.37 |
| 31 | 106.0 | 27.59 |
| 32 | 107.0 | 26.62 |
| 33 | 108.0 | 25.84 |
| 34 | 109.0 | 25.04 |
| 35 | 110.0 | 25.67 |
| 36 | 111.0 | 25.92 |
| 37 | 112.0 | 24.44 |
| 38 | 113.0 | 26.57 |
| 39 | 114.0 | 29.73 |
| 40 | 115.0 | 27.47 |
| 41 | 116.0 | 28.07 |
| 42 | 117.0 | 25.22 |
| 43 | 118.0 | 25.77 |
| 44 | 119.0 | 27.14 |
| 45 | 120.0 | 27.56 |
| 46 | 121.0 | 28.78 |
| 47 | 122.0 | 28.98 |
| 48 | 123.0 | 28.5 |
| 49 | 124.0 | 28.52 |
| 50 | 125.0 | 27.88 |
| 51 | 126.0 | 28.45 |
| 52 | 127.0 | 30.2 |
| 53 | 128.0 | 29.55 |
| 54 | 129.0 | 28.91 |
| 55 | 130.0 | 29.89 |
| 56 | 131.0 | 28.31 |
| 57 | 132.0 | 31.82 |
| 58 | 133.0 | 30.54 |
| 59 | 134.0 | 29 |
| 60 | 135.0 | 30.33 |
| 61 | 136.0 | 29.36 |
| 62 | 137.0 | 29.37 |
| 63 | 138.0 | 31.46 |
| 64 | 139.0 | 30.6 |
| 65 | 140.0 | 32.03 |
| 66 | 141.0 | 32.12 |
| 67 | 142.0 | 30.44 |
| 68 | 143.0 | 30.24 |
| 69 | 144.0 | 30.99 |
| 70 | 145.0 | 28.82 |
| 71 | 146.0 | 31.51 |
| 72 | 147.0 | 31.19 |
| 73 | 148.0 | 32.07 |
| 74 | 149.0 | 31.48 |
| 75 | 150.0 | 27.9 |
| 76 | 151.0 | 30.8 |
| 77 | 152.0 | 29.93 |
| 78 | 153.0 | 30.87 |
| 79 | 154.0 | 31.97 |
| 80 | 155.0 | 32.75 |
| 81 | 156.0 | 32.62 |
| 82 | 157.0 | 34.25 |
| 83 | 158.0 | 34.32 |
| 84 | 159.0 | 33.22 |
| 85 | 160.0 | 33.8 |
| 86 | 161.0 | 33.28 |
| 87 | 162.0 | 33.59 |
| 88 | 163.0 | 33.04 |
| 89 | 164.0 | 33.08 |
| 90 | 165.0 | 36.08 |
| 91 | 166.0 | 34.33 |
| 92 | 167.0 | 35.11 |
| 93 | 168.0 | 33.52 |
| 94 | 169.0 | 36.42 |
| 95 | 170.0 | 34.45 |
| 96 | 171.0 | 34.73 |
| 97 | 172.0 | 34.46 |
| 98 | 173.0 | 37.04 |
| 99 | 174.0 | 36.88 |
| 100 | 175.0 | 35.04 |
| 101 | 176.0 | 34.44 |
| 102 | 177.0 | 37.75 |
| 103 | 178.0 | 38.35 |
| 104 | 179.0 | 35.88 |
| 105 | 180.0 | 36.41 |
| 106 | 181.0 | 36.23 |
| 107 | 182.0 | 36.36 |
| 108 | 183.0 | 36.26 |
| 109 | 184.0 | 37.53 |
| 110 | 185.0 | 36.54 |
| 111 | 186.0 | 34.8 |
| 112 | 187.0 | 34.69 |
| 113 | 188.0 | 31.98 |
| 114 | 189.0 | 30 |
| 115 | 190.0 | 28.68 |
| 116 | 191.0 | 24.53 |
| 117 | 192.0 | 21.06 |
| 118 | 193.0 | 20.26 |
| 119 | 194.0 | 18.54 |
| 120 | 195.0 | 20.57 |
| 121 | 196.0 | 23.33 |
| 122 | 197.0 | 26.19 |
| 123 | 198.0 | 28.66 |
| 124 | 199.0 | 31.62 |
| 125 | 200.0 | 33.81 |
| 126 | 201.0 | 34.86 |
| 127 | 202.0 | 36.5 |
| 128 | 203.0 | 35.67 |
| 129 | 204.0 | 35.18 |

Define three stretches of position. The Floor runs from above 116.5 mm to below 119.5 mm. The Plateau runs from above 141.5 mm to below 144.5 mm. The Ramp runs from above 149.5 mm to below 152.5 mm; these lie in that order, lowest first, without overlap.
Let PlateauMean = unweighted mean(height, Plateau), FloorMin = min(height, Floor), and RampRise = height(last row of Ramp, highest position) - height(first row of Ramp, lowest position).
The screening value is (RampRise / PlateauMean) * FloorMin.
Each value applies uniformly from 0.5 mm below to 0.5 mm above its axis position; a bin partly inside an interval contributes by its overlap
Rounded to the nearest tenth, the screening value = 1.7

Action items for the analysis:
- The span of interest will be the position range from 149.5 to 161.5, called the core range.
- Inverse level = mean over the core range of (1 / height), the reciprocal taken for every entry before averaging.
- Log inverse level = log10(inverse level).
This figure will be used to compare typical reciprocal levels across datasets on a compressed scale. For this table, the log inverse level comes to -1.51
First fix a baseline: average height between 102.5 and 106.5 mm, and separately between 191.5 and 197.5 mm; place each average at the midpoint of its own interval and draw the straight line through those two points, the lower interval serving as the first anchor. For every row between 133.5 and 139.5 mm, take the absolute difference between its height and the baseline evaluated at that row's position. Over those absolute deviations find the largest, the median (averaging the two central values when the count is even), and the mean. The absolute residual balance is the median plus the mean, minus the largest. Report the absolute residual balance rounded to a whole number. 3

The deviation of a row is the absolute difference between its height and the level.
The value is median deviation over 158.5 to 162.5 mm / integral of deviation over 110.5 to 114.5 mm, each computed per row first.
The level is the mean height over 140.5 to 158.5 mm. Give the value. 0.11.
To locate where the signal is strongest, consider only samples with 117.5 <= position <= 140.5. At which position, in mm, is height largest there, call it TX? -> 140.0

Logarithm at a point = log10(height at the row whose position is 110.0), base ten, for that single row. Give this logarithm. 1.41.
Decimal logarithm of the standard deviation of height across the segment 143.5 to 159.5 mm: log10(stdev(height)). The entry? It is 0.2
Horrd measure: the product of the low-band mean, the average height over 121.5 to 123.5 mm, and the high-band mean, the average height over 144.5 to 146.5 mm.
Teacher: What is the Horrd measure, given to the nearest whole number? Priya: 867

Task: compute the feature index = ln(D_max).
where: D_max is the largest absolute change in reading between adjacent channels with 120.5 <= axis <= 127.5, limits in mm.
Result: 0.56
